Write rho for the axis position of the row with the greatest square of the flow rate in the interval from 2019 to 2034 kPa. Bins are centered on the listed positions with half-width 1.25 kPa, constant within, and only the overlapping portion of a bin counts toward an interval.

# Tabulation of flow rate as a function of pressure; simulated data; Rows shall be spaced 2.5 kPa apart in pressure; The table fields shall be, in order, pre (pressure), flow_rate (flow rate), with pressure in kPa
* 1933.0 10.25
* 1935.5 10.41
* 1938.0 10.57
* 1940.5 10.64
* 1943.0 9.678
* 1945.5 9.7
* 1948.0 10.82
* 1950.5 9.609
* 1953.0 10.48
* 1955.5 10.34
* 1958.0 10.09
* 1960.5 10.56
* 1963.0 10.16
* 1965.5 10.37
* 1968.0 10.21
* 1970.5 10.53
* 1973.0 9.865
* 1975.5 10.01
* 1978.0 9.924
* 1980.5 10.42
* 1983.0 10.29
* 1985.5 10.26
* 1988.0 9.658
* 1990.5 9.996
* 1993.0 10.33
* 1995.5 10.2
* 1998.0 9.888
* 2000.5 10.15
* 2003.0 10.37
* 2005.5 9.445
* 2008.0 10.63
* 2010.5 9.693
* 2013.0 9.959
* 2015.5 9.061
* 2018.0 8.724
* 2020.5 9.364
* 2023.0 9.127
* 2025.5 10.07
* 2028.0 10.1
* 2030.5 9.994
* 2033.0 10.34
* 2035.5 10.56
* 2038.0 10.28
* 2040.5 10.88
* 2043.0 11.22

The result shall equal 2033.0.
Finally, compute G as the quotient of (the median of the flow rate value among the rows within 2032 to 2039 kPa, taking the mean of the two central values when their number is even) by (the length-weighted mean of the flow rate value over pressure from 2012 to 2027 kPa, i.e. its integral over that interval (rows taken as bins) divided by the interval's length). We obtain 1.102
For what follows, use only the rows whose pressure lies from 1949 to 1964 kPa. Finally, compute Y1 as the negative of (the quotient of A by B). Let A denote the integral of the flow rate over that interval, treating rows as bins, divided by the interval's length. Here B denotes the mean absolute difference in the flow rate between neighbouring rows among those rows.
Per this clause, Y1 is -24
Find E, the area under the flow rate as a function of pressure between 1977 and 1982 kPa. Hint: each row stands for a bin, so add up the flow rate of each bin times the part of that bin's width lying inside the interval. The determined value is 51.0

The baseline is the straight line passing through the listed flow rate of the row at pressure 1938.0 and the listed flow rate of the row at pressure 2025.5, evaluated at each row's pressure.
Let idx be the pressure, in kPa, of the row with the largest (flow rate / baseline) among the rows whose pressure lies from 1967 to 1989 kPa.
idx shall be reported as 1970.5 kPa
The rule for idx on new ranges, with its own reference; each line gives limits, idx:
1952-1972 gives 1970.5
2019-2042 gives 2040.5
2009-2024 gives 2013.0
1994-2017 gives 2008.0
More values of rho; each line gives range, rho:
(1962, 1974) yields 1970.5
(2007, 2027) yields 2008.0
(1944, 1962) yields 1948.0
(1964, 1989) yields 1970.5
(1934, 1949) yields 1948.0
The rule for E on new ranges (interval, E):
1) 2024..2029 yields 50.2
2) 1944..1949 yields 51.0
